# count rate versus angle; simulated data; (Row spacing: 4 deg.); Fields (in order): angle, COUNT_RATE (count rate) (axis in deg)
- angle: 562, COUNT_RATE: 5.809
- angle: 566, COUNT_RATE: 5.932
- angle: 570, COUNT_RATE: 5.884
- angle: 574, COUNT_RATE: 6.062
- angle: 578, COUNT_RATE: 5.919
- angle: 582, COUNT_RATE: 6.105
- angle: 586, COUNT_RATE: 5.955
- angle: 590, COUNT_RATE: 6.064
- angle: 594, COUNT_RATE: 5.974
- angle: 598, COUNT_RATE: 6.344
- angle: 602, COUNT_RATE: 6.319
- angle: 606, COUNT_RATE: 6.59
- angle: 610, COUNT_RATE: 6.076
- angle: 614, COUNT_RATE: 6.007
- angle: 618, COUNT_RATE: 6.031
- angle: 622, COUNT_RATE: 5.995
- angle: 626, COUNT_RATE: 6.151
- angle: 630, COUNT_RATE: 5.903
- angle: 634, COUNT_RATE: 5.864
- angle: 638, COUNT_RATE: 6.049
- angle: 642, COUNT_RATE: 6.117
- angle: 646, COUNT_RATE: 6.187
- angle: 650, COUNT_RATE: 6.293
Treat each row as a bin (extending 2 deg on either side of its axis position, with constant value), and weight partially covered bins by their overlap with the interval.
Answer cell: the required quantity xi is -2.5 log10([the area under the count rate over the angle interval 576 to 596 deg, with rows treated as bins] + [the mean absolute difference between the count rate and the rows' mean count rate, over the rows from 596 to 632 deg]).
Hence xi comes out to -5.20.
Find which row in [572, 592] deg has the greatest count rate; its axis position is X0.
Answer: 582 deg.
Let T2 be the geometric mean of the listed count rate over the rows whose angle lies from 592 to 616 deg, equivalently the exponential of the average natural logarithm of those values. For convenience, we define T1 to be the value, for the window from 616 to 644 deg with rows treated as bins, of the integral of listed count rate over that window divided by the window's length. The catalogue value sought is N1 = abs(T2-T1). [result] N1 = 0.20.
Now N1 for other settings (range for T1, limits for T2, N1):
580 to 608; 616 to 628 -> 0.13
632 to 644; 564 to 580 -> 0.06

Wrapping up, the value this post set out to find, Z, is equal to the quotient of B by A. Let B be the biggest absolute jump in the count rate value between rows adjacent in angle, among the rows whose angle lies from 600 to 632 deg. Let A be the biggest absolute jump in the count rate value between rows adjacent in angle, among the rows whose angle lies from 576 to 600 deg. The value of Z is 1.4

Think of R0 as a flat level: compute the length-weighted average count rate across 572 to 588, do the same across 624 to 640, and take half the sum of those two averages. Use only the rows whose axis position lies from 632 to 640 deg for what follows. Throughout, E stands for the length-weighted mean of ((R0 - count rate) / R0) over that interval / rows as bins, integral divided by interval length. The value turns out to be 0.007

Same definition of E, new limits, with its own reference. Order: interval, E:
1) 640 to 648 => -0.025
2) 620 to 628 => -0.012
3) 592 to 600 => -0.026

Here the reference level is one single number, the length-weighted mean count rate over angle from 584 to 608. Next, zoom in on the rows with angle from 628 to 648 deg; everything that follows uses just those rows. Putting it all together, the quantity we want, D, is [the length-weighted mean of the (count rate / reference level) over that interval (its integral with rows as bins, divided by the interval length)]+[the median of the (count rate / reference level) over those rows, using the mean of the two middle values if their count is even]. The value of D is 1.94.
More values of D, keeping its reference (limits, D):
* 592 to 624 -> 1.97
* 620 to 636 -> 1.92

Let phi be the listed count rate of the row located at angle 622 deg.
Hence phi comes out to 5.995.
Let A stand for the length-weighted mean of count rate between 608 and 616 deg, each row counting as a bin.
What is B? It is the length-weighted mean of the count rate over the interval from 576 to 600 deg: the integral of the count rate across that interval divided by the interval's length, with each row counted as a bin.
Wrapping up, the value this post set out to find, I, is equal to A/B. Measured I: 1.00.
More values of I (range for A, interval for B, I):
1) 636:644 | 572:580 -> 1.02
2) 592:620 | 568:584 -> 1.03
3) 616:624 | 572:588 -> 1.00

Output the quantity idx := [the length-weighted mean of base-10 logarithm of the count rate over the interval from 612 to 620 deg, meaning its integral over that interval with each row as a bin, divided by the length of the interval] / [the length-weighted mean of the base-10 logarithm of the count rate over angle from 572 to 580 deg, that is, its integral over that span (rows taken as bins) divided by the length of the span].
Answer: 1.00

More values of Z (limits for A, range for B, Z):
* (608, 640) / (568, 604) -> 1.5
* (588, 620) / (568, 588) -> 0.4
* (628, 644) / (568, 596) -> 1.0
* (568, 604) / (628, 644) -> 0.5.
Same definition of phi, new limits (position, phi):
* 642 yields 6.117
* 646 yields 6.187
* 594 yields 5.974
